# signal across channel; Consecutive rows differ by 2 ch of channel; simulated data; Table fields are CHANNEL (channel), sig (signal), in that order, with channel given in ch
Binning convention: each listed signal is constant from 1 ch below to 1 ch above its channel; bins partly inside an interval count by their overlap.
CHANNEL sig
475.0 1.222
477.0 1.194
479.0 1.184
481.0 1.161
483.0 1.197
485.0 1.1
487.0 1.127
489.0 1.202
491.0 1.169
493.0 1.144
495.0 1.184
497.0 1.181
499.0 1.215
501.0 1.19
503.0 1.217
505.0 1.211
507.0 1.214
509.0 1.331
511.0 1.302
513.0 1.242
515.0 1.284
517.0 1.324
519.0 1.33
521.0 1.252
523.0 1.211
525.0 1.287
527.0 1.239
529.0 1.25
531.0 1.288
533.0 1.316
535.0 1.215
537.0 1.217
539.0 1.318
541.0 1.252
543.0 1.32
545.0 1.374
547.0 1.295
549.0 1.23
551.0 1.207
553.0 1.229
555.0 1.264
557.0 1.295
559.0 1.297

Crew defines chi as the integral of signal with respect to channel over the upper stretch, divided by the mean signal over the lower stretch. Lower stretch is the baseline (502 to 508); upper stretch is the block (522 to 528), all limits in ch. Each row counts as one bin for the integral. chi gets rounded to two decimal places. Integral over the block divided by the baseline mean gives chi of 6.16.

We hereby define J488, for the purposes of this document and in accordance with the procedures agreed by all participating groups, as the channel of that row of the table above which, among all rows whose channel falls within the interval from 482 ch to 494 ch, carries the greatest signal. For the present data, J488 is 489.0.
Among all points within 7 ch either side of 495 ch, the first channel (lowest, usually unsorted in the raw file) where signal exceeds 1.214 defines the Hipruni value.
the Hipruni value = 499.0 ch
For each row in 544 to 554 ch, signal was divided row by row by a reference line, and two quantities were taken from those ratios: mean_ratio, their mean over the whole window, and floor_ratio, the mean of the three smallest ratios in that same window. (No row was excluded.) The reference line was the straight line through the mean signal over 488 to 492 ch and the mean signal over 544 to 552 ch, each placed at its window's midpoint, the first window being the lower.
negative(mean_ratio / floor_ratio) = -1.04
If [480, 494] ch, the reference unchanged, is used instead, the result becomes -1.03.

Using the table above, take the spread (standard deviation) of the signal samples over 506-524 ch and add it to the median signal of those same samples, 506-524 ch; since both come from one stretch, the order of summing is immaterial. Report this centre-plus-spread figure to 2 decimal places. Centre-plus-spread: 1.33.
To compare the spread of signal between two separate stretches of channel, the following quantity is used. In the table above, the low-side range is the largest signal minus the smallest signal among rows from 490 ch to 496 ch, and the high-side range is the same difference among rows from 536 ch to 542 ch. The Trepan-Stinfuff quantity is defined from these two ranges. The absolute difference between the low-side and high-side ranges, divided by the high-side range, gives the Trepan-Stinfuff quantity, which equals 0.6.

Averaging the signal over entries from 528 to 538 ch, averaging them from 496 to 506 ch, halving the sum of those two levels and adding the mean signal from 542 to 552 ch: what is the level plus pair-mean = 2.52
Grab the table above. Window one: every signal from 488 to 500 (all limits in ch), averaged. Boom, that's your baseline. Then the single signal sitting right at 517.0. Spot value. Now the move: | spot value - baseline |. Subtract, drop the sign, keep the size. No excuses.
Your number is 0.14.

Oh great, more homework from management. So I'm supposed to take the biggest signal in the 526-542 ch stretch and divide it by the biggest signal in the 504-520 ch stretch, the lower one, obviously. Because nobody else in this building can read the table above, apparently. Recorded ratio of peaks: 0.99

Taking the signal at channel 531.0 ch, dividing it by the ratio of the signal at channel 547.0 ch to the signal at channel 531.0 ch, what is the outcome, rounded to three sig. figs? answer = 1.28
